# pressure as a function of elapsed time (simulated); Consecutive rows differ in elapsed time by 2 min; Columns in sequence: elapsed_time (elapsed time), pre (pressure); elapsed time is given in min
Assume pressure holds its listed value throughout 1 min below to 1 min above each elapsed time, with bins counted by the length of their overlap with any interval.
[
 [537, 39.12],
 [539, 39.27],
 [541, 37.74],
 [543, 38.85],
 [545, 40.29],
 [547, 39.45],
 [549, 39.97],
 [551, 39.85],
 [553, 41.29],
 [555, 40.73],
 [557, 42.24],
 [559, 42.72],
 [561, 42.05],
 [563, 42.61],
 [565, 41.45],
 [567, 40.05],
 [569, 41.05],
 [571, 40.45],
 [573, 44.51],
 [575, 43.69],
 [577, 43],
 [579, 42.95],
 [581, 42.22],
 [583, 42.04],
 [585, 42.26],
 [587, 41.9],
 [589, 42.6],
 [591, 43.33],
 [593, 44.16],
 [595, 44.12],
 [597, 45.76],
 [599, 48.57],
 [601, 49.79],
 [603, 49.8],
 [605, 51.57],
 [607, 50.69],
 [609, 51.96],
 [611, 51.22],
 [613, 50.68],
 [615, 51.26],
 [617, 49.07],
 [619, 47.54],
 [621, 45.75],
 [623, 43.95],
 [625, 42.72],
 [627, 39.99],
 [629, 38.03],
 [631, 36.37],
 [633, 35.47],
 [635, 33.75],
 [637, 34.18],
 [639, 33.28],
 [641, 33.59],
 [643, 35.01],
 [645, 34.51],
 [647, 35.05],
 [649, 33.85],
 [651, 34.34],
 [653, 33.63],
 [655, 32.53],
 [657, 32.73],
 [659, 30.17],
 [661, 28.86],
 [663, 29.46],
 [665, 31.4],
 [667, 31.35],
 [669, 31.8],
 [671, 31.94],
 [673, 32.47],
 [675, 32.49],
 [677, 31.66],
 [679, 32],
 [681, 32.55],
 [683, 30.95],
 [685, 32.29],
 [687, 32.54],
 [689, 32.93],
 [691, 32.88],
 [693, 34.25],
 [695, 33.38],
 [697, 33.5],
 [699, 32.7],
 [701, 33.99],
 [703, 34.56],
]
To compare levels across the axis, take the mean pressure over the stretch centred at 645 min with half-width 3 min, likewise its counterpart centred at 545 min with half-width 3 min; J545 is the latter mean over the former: 1.1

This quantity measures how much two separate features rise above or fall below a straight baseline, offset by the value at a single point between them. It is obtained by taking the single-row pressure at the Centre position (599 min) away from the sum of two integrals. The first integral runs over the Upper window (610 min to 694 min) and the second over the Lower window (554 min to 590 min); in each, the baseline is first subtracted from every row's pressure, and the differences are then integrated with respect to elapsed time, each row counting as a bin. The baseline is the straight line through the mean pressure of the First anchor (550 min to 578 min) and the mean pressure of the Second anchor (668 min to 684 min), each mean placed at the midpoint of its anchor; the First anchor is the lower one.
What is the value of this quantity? 145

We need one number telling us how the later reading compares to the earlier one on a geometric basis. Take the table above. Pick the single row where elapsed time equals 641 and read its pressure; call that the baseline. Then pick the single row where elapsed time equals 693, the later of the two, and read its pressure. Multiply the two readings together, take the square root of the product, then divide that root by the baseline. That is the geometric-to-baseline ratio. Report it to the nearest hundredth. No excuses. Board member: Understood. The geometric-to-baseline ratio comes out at 1.01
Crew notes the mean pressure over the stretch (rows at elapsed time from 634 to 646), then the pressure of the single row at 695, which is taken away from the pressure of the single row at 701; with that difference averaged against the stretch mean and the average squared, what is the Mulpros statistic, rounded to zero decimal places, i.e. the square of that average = 300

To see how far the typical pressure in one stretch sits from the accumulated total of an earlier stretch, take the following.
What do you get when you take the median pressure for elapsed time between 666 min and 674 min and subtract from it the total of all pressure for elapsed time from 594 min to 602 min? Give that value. -156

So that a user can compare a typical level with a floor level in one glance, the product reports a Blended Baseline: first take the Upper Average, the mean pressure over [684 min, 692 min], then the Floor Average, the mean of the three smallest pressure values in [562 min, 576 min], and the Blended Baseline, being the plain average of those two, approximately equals 37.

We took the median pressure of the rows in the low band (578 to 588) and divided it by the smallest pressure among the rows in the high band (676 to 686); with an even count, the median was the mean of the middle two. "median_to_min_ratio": 1.36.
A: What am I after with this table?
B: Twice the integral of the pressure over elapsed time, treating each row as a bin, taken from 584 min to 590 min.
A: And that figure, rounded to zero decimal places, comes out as 507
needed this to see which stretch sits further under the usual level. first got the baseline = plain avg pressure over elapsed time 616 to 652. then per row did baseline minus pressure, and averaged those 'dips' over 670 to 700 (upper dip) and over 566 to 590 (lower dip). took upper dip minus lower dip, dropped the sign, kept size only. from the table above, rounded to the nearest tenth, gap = 9.7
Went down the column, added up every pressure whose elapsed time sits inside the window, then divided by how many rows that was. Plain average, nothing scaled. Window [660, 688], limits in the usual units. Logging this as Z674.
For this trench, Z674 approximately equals 32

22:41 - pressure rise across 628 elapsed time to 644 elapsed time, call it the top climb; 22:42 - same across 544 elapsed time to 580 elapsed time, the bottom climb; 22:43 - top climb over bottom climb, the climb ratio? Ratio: -1.1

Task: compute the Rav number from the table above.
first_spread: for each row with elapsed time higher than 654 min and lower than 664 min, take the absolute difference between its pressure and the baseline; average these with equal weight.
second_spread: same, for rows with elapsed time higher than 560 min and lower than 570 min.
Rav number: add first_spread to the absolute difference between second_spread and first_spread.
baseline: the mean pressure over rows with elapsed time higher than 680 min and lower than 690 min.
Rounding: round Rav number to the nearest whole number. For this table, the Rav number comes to 9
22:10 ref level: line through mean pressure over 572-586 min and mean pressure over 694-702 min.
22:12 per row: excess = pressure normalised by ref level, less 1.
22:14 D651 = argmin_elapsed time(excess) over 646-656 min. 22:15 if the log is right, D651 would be 655 min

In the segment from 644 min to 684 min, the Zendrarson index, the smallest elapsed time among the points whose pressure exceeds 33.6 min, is 645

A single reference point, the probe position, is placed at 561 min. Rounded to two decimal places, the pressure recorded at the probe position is 42.05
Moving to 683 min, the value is 30.95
